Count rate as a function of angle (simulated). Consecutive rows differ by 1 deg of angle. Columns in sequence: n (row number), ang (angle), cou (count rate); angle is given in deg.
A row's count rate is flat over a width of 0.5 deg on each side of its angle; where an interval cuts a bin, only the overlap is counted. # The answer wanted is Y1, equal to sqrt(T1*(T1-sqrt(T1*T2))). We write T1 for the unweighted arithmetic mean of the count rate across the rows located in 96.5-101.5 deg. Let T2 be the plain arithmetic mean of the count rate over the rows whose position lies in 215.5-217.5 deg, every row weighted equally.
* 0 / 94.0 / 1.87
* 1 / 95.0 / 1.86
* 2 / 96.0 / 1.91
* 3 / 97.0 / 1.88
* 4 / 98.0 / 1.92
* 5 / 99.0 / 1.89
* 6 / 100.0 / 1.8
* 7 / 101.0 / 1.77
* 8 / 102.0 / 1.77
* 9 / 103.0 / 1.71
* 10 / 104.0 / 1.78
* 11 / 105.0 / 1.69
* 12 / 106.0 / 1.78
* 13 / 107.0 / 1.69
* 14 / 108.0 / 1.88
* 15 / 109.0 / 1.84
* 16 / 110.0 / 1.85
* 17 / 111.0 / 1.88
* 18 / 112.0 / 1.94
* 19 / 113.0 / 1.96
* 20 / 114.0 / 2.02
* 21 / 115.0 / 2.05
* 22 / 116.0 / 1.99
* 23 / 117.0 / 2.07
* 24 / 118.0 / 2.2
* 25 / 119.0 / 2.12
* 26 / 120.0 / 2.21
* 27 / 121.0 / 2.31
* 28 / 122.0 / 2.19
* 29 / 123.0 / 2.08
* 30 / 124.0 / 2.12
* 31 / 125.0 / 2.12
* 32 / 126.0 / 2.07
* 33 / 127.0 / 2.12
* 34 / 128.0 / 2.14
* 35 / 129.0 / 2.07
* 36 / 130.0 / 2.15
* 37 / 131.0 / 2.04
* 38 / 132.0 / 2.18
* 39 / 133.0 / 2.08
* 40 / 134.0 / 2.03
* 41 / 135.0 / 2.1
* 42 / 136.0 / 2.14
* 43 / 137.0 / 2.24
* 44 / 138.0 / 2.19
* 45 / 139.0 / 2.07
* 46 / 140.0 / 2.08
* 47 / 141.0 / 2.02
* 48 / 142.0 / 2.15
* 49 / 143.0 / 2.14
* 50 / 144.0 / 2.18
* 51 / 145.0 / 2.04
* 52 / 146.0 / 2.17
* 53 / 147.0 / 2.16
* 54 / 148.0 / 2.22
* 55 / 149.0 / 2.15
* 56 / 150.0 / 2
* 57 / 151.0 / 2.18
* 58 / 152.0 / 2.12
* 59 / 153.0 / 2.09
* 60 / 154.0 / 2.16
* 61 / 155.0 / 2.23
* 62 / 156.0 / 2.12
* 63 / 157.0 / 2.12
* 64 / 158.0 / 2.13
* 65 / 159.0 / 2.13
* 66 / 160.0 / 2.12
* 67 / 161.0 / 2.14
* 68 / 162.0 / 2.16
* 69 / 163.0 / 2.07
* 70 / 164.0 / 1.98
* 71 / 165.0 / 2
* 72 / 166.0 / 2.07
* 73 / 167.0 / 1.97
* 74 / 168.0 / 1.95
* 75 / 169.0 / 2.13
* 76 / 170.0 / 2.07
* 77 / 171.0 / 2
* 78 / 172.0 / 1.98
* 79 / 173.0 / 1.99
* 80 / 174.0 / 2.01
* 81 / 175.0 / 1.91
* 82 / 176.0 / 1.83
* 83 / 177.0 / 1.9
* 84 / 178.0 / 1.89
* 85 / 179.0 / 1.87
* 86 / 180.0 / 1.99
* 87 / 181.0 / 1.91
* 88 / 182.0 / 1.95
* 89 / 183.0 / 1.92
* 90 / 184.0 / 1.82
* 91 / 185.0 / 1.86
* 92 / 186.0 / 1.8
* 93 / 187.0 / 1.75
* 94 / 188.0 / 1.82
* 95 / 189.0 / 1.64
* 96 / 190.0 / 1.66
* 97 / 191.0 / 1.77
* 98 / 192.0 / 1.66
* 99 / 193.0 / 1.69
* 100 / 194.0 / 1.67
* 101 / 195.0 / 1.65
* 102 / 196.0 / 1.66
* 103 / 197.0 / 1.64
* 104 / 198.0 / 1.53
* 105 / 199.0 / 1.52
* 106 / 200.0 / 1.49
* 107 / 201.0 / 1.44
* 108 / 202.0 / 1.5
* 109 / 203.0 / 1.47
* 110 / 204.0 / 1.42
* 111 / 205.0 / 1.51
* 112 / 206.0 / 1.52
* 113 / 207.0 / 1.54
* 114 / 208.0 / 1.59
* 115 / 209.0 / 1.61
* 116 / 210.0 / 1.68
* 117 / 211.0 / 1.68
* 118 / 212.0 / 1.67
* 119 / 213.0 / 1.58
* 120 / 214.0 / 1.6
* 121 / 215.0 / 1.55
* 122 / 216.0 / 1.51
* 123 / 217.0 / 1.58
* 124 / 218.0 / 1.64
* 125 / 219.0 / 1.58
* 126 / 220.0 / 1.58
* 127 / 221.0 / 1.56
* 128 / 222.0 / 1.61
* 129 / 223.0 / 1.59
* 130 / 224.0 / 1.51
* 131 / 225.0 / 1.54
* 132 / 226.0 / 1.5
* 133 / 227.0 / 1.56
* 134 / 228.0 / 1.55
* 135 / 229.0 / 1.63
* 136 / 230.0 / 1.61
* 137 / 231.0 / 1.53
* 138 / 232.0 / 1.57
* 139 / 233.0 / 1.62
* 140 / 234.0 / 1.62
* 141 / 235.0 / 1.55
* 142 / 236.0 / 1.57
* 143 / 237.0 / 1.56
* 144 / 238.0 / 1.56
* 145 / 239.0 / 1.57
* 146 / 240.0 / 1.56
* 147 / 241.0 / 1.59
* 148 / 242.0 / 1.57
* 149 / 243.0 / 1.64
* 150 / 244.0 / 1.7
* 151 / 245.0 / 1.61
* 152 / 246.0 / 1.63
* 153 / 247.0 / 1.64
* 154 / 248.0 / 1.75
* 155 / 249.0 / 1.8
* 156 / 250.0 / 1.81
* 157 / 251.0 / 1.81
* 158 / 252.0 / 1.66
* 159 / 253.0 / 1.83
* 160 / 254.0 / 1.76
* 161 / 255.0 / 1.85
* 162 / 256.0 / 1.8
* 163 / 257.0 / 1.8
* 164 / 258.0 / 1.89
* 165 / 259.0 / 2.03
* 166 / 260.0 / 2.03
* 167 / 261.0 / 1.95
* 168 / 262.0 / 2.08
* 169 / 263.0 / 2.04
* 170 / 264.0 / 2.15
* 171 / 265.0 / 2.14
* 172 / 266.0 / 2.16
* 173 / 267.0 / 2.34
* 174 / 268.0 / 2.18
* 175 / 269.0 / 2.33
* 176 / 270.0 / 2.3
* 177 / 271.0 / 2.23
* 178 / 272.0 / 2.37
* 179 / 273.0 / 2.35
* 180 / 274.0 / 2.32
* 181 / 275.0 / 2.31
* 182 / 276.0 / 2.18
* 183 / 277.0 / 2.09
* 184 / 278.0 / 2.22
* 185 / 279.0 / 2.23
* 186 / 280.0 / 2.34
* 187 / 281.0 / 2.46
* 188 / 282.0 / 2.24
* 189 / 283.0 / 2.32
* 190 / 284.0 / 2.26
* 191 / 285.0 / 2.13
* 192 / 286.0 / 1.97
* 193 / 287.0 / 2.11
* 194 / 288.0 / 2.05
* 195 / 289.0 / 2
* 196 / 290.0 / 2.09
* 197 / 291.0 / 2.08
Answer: 0.55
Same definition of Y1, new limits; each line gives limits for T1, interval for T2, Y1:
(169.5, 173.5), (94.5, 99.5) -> 0.35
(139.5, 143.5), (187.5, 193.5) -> 0.66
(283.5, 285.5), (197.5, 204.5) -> 0.93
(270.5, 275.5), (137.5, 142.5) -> 0.50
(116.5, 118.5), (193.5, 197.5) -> 0.74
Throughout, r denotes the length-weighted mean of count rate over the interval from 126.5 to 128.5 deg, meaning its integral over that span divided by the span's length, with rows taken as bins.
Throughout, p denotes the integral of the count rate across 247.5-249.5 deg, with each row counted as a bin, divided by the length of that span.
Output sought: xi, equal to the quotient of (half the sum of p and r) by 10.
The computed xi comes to 0.195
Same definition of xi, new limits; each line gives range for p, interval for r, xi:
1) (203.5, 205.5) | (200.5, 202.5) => 0.147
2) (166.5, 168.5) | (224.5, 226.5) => 0.174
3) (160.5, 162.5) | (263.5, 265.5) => 0.215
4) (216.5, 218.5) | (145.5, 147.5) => 0.189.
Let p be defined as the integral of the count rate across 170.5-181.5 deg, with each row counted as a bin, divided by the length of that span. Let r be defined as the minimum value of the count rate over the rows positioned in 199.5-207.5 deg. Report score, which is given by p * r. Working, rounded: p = 1.93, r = 1.42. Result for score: 2.7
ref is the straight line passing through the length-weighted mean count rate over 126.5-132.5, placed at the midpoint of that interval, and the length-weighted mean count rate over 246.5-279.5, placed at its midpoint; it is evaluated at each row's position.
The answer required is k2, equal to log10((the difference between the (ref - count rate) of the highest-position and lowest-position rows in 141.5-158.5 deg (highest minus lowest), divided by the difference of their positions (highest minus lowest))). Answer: -3.2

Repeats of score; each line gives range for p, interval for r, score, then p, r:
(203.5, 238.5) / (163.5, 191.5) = 2.6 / 1.57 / 1.64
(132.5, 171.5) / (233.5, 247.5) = 3.3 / 2.11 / 1.55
